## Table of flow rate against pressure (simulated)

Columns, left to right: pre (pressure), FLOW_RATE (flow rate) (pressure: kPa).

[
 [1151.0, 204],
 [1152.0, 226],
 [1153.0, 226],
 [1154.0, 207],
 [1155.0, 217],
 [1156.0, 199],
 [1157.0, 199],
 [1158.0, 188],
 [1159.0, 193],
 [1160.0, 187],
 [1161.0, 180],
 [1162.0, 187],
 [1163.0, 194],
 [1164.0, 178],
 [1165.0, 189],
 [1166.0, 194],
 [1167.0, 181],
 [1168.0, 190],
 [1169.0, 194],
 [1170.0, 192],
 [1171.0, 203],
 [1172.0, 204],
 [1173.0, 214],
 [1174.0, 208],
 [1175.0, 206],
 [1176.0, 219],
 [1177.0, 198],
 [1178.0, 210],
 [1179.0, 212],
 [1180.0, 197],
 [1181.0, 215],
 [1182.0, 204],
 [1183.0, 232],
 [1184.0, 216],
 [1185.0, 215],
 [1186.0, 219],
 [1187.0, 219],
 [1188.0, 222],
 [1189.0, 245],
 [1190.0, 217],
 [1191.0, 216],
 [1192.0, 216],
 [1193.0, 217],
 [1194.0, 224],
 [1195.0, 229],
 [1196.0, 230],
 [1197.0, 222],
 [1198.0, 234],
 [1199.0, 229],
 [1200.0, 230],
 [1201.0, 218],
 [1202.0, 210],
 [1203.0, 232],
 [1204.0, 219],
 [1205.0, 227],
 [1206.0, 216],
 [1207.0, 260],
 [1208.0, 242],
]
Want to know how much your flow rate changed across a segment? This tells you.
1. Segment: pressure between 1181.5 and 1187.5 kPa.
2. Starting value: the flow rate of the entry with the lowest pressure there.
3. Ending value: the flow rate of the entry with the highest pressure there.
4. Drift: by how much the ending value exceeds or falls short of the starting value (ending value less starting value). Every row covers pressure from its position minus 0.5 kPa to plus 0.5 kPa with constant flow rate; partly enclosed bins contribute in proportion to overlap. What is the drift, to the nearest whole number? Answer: 15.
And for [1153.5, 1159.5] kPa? -14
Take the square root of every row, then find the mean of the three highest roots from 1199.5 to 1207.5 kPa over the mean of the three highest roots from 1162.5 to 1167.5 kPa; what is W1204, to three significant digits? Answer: 1.12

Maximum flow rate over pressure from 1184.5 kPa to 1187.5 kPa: 219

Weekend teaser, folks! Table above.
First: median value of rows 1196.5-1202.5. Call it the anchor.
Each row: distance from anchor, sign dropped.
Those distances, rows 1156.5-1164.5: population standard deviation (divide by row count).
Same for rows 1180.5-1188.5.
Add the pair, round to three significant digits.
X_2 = 11.7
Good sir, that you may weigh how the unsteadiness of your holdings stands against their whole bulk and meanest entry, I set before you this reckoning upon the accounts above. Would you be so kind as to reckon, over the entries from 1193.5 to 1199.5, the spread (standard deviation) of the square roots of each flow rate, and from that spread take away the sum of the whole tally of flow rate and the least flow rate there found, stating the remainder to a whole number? -1590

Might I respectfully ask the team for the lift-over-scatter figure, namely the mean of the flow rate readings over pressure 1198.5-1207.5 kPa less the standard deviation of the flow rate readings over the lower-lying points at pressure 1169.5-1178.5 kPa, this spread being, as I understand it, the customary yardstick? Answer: 219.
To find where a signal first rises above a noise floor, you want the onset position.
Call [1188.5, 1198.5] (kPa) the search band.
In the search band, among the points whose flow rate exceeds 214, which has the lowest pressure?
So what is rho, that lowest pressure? 1189.0 kPa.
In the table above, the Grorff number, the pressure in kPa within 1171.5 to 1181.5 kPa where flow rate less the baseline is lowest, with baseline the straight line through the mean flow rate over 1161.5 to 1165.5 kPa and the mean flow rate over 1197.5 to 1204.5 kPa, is 1180.0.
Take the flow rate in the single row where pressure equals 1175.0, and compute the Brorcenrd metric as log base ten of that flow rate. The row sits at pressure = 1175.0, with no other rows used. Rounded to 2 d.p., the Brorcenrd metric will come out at 2.31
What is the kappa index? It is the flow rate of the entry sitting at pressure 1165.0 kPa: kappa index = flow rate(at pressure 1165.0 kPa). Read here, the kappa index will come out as 189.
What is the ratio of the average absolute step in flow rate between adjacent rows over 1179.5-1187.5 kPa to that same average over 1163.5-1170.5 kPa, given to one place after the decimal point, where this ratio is 1.5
